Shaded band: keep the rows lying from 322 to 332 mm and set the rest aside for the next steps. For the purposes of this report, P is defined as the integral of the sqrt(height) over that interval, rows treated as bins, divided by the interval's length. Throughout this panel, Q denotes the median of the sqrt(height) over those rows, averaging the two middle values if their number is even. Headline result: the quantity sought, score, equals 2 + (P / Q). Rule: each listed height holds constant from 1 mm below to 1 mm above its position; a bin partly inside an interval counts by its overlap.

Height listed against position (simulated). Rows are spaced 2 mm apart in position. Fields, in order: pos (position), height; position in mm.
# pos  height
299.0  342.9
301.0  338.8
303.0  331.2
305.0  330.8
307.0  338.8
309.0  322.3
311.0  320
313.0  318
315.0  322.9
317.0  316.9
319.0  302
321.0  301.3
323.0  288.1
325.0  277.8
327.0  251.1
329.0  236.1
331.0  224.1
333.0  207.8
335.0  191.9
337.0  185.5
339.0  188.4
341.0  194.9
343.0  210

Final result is 3.01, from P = 16.0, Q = 15.8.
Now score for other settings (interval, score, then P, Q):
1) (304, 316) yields 3.00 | 18.0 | 18.0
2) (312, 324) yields 3.00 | 17.6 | 17.6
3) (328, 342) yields 3.02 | 14.3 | 14.0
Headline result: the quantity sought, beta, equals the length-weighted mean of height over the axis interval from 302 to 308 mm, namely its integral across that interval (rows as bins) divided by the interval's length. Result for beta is 334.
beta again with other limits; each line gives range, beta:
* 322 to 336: 240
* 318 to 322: 302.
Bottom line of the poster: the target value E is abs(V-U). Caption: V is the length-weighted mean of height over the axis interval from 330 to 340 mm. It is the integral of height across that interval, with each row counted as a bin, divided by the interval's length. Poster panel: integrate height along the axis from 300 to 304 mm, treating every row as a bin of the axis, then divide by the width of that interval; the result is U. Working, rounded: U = 335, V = 200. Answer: 135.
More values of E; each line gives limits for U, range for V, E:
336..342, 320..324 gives 105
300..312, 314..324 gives 24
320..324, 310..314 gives 24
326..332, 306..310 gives 93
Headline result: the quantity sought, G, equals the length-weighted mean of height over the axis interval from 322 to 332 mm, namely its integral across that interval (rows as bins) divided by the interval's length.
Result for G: 255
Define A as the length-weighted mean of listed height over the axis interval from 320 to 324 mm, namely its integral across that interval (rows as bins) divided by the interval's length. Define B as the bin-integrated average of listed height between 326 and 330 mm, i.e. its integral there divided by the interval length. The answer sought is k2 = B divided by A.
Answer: 0.8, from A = 295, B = 244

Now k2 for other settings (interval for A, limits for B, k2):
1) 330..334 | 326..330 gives 1.1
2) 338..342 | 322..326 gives 1.5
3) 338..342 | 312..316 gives 1.7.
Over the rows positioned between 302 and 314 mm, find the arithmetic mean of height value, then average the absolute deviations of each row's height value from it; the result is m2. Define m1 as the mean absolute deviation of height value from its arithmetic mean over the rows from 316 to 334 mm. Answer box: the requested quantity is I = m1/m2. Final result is 4.9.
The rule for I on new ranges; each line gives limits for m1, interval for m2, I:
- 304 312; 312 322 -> 0.8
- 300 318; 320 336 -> 0.2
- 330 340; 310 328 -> 0.7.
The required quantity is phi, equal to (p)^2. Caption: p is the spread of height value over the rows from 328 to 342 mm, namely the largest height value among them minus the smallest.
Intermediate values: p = 51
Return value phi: 2560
